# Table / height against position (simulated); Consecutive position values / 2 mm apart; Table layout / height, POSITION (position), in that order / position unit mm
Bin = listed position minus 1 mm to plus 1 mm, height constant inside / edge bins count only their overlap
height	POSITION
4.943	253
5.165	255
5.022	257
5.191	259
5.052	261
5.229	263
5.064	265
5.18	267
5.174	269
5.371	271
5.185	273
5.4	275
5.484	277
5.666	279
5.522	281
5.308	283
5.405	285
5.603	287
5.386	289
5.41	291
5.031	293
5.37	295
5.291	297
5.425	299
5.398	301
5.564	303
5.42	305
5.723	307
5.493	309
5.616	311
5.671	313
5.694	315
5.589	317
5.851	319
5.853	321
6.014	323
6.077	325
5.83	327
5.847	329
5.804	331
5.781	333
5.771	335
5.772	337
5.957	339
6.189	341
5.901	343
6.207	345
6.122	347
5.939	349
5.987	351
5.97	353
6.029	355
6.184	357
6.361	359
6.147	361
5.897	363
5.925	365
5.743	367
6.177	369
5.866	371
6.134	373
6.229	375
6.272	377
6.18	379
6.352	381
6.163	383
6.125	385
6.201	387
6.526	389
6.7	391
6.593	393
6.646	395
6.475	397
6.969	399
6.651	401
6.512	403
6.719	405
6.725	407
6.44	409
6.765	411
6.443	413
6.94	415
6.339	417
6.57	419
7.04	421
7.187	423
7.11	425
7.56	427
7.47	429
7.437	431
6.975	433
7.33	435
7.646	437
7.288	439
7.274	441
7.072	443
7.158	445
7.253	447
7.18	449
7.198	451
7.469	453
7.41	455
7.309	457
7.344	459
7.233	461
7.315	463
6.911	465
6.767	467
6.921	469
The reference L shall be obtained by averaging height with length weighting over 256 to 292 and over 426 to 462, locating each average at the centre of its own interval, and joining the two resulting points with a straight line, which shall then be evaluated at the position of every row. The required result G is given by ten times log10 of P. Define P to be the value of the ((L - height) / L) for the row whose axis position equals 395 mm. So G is -18.8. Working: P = 0.013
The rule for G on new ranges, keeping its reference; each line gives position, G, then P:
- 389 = -16.8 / 0.021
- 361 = -15.2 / 0.030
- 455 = -23.8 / 0.004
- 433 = -15.4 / 0.029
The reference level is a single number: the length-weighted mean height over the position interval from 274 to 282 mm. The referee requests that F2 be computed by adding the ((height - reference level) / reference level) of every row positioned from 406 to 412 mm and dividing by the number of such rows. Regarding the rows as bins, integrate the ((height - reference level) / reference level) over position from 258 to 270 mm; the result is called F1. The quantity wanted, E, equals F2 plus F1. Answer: -0.6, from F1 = -0.80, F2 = 0.204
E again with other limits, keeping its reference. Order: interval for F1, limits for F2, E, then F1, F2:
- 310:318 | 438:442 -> 0.5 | 0.18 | 0.319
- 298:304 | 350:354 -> 0.0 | -0.06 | 0.083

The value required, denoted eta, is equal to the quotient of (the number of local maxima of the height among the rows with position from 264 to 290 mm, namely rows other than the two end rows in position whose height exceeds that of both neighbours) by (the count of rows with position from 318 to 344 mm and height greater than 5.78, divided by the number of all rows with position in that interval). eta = 4.7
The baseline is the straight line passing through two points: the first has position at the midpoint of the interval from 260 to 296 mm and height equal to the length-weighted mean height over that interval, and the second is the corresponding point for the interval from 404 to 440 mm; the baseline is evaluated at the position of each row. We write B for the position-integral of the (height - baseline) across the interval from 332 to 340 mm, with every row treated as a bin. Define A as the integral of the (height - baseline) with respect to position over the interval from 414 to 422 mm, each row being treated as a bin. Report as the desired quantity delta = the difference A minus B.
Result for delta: -0.4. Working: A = -1.8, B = -1.4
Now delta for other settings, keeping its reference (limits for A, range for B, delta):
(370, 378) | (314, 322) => -2.2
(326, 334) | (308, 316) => -0.1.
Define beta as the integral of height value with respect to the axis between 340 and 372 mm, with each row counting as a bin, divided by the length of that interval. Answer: 6.0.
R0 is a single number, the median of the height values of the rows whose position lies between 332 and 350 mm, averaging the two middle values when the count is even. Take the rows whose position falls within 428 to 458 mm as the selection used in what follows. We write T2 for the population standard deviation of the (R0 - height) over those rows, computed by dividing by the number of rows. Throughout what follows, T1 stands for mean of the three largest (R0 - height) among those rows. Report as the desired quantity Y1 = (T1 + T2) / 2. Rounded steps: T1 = -1.1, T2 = 0.166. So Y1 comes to -0.48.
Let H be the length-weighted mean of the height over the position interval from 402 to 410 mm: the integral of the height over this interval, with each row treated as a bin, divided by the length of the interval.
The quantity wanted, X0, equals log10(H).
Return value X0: 0.82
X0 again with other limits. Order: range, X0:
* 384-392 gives 0.81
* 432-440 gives 0.86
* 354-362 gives 0.79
